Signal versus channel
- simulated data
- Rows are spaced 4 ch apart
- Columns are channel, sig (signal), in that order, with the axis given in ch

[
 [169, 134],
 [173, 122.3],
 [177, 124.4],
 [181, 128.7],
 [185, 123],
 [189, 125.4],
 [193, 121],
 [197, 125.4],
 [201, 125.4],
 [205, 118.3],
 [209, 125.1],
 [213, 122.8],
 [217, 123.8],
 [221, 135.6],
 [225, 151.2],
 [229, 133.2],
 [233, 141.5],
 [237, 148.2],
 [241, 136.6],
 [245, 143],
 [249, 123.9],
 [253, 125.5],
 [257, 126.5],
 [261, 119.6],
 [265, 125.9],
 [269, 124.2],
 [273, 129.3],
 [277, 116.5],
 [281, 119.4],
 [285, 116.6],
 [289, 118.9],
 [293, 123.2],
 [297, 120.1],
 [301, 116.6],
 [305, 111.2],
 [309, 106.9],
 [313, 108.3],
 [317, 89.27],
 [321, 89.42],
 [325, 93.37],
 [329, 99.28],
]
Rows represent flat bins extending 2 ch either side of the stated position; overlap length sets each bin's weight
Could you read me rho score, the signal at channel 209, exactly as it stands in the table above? 125.1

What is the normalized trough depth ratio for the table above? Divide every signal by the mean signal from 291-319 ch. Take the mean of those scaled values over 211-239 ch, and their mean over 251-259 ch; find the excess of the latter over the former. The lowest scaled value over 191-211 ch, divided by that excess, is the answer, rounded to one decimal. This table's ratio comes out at -11.1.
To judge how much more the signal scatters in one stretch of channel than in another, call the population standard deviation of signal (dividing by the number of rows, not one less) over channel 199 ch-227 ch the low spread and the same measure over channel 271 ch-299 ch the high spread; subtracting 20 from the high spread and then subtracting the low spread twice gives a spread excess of -36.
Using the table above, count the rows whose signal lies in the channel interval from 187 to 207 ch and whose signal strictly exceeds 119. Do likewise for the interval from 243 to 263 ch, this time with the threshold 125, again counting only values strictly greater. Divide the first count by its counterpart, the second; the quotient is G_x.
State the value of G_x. 1.3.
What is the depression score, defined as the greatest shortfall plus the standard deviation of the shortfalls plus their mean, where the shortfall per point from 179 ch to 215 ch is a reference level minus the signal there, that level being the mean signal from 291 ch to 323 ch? -23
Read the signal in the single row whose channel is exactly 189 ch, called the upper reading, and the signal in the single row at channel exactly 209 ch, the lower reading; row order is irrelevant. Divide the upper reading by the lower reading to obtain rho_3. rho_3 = 1.00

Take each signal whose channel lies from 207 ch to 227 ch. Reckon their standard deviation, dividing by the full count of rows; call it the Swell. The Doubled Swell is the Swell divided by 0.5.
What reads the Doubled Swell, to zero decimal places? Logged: 22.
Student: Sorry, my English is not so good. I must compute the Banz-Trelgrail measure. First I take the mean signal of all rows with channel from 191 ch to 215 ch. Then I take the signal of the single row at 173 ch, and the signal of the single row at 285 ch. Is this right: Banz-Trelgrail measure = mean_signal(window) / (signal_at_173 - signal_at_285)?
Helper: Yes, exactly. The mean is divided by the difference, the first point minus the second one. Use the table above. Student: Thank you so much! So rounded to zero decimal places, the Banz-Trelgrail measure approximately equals 22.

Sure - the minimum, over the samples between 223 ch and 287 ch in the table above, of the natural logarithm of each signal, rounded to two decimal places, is 4.76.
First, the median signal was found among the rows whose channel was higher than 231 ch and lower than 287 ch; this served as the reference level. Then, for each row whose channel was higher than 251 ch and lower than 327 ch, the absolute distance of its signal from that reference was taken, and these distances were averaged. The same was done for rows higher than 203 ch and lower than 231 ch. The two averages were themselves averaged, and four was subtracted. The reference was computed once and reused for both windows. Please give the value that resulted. 5.7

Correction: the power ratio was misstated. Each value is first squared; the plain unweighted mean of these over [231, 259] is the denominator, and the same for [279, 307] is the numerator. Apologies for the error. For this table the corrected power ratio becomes 0.76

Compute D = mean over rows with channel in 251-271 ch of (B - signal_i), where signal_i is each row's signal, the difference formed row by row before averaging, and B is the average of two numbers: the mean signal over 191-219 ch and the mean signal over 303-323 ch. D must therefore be -12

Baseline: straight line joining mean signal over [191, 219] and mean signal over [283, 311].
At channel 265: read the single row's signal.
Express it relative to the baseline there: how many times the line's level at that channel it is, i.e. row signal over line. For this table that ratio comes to 1.06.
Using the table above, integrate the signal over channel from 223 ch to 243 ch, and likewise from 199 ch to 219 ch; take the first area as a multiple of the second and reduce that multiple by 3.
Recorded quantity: -1.85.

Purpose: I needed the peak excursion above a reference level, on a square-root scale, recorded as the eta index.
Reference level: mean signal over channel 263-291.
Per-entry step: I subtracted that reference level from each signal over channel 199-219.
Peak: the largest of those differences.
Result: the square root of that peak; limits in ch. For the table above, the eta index 2.0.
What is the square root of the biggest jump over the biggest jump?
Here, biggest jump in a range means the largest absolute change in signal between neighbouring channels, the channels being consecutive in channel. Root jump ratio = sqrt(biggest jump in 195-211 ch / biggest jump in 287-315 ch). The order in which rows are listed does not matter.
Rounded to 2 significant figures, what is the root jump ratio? 1.1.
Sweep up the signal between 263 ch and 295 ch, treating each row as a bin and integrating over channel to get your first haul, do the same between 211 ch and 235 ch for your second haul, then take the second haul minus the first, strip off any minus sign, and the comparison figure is 664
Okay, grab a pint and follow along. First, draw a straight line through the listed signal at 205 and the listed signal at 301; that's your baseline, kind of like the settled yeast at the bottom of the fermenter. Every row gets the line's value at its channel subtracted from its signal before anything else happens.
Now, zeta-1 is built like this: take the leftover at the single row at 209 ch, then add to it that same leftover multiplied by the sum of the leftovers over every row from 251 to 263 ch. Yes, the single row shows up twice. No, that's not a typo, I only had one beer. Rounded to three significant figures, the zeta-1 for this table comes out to 141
